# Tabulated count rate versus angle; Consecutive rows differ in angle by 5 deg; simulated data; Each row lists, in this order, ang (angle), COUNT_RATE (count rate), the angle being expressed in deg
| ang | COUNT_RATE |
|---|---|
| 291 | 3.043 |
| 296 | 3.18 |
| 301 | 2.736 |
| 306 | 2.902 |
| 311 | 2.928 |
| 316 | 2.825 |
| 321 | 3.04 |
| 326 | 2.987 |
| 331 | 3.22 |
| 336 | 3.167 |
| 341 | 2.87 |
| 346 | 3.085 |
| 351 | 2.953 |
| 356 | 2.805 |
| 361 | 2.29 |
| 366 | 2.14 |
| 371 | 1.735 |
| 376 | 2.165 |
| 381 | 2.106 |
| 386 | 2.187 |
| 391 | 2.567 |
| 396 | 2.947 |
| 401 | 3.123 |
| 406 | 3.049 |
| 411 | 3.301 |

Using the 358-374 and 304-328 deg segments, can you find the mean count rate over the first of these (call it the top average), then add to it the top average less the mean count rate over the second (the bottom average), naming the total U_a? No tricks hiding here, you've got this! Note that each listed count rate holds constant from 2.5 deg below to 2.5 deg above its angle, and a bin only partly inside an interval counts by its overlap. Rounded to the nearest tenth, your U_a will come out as 1.2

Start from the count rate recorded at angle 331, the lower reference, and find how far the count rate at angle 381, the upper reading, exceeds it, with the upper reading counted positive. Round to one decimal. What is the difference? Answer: -1.1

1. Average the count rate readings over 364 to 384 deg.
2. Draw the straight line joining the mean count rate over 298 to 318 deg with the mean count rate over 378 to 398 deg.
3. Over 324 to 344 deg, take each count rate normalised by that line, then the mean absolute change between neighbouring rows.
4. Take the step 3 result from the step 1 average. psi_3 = 1.97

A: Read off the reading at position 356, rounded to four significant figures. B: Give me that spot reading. 2.805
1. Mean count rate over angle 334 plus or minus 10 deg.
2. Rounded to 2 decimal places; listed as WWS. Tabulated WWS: 3.06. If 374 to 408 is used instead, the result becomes 2.59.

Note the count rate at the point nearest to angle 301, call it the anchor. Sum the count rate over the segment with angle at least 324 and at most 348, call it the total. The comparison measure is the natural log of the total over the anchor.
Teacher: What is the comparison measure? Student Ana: 1.7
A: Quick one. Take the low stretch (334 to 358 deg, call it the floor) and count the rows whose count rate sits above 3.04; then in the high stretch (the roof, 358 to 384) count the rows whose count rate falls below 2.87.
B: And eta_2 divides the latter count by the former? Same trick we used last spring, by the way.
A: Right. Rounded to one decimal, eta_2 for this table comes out 2.5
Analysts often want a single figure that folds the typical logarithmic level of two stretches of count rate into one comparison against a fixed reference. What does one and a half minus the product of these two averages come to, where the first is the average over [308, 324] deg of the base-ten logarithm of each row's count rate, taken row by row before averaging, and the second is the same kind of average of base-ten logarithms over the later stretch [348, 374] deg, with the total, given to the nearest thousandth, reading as 1.327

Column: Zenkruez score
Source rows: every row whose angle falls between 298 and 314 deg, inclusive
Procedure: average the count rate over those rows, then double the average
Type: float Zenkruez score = 5.7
